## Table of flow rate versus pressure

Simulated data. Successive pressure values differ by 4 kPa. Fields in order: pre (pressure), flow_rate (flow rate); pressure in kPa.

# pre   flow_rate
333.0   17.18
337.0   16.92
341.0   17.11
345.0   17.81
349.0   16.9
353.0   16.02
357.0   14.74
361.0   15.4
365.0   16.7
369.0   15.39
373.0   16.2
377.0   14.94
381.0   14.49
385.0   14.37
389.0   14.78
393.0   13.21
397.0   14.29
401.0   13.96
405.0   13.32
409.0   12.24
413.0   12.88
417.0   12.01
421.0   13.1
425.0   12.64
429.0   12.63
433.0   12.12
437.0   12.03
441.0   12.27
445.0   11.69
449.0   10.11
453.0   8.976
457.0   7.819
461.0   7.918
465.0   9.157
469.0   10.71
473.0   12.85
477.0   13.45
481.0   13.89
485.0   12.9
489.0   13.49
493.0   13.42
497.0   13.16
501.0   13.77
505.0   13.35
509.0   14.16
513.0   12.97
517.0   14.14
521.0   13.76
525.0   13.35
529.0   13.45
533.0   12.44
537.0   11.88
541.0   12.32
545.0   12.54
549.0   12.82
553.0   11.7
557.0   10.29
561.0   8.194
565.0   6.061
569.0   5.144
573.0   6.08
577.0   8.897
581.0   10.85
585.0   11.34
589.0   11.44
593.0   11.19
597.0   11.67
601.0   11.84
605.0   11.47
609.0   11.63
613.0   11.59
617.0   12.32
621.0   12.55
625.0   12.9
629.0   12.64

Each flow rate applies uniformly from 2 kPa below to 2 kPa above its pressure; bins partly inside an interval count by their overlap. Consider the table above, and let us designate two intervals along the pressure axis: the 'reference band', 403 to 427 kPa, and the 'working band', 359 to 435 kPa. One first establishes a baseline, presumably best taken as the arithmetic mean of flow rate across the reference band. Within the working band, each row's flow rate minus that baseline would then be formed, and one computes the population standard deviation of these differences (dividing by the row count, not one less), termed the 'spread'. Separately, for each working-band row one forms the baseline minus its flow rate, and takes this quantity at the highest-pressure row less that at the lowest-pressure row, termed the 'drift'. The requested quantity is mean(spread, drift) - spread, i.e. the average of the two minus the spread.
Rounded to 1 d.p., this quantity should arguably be 1.0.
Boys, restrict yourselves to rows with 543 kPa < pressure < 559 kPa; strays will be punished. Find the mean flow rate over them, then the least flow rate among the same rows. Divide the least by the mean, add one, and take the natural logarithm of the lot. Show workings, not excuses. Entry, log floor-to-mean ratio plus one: 0.63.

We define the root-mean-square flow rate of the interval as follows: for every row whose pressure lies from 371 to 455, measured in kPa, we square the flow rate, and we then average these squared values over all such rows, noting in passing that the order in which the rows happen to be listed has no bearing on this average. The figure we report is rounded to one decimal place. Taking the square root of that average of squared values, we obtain 13.1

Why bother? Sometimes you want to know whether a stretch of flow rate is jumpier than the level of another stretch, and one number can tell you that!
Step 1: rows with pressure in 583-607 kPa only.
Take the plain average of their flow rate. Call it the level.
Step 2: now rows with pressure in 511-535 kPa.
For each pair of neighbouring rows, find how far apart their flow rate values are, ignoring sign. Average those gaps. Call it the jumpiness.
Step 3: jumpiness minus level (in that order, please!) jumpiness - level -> -10.9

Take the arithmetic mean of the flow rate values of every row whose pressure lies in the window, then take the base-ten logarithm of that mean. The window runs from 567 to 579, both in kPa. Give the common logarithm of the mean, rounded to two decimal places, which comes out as 0.83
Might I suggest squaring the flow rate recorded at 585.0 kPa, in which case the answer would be 129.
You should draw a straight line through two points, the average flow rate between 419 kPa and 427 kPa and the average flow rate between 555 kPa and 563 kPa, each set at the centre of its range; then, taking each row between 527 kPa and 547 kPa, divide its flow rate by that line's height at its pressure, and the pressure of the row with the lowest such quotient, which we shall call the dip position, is 537.0 kPa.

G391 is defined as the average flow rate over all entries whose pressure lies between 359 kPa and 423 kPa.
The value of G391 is 14.2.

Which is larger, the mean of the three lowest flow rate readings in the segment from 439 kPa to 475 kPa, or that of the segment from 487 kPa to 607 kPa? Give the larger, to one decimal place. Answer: 8.2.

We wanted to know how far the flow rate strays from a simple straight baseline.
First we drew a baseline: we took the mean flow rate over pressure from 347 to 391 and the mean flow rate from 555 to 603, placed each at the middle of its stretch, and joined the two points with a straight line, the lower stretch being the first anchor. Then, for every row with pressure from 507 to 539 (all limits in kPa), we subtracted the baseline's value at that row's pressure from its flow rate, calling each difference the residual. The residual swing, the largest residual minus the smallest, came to 1.69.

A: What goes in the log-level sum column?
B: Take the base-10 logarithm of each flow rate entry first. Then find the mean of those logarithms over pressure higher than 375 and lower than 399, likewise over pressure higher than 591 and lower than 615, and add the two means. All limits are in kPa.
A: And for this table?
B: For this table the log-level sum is 2.22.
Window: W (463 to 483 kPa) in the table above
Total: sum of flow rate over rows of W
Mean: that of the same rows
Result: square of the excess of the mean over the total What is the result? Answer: 2308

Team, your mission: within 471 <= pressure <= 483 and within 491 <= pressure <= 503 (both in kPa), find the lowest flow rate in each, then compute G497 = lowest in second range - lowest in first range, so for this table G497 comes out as 0.3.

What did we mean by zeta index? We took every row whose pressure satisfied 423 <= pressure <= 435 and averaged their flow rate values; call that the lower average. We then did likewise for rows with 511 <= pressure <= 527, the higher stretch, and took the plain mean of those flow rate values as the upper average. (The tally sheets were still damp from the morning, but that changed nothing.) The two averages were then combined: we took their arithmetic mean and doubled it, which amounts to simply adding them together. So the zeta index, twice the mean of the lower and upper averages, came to 26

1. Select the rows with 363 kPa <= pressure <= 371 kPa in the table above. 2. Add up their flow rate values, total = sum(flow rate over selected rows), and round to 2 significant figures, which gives 32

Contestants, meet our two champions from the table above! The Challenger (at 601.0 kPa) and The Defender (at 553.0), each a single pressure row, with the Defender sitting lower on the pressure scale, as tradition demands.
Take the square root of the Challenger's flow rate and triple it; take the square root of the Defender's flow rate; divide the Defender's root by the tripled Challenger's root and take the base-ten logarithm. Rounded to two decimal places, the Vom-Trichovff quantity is -0.48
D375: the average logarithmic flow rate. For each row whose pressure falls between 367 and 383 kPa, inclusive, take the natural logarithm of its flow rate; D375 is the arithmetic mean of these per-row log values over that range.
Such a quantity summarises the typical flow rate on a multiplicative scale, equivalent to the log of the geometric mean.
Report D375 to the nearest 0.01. 2.72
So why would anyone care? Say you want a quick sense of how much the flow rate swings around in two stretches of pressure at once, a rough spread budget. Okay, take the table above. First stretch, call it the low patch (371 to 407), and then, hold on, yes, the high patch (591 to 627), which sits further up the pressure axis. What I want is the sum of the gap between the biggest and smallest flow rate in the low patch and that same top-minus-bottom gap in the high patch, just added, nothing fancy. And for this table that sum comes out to 4.7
